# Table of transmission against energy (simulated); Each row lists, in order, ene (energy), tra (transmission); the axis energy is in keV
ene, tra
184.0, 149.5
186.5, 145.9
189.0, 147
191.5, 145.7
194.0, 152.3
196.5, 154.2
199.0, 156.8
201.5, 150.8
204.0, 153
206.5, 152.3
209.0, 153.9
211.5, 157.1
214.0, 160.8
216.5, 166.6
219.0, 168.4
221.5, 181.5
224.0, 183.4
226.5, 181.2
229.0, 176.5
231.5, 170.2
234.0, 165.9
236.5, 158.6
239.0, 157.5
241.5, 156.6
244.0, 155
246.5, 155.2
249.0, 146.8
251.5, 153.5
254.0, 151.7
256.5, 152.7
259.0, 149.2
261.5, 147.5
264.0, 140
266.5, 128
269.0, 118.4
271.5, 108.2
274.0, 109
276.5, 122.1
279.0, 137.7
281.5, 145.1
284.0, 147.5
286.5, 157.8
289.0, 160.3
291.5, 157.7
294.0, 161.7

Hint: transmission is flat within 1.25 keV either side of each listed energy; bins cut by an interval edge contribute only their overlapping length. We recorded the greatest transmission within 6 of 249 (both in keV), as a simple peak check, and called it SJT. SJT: 155.2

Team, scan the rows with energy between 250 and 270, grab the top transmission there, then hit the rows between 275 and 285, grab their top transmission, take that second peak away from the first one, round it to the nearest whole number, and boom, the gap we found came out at 6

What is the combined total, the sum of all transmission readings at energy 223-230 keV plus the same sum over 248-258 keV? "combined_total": 1146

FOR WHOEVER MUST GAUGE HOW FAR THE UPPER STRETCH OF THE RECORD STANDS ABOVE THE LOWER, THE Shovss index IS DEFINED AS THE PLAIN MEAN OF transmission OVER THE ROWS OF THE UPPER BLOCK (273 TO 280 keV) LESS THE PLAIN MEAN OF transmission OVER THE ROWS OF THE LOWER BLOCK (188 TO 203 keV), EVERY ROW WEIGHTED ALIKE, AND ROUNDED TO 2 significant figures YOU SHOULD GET -28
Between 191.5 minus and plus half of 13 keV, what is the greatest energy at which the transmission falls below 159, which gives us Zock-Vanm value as 196.5 keV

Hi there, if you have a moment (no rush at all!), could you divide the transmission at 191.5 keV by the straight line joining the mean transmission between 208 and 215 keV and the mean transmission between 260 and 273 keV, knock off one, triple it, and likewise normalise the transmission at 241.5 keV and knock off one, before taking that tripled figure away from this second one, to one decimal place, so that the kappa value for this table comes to 0.5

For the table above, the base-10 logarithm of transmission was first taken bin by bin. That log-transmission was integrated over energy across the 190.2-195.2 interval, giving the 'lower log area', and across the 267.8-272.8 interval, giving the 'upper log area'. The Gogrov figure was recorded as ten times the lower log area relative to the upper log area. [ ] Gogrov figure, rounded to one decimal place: 10.6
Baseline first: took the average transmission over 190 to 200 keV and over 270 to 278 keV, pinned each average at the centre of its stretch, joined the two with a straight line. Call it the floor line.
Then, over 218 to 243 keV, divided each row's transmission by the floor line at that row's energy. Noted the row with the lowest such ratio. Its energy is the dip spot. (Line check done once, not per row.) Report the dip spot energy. 219.0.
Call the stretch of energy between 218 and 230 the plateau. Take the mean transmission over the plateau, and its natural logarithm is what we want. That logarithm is 5.18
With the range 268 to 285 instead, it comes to 4.84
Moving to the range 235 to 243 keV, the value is 5.06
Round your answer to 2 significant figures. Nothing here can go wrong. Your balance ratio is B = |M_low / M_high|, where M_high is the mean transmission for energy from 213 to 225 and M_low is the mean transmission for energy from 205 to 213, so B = 0.90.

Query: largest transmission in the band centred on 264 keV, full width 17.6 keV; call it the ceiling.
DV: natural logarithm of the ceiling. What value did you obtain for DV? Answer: 5.03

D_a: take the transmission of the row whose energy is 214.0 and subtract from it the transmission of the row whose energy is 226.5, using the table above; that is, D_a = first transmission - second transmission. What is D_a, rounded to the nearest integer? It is -20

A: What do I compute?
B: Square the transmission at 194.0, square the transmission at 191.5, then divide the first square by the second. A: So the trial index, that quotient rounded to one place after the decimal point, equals 1.1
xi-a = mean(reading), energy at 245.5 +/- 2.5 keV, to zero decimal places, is 155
